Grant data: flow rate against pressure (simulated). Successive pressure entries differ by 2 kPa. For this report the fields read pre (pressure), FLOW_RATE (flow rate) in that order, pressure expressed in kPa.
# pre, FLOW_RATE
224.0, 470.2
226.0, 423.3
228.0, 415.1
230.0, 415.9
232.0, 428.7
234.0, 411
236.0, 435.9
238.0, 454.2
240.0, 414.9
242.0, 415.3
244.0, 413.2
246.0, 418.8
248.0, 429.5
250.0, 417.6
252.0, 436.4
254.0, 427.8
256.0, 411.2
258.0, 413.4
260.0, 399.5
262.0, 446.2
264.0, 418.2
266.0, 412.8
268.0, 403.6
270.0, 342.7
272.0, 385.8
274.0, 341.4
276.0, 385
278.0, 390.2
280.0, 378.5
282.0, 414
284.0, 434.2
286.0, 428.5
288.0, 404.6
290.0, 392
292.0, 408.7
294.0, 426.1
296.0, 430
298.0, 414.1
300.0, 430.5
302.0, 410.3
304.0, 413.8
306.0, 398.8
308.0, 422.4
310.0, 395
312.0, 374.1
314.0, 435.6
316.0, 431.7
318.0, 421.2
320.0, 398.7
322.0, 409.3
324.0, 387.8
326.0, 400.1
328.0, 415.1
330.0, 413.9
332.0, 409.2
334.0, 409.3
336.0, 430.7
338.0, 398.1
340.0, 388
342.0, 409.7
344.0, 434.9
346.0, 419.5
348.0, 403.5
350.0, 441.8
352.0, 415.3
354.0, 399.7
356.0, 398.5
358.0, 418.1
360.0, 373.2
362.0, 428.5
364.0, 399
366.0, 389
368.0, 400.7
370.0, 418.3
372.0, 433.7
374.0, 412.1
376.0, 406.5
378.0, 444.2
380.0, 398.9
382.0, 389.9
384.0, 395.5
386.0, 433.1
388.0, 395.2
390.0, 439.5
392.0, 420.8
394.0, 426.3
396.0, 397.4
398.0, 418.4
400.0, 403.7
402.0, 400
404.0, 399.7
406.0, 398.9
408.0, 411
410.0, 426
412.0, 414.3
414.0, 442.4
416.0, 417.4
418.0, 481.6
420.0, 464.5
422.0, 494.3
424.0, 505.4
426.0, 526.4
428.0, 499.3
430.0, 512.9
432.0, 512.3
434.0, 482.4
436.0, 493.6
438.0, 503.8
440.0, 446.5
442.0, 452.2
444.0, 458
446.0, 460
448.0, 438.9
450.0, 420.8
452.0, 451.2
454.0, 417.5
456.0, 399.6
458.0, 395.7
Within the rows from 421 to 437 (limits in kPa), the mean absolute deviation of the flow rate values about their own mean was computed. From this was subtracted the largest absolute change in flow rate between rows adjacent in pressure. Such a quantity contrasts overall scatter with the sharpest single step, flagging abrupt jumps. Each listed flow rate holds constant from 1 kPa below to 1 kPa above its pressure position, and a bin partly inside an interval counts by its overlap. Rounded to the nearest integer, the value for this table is -19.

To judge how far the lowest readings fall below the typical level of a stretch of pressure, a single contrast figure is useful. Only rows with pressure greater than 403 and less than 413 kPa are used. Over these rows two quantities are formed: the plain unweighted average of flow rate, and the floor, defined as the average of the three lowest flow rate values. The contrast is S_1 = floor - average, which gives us -6.8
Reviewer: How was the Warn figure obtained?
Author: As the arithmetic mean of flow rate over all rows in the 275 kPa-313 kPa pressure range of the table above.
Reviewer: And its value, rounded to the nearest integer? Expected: 408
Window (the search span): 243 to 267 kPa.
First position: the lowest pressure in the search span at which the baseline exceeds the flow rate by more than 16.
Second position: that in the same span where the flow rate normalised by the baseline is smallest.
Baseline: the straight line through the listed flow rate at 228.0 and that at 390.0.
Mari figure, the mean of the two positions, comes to 260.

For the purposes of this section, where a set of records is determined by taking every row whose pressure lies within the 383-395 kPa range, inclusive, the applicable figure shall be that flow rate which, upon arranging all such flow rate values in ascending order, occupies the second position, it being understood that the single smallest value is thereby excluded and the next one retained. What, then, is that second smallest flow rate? 395.5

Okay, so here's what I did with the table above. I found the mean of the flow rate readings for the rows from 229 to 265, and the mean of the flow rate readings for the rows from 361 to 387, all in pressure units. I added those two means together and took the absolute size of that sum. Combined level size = 834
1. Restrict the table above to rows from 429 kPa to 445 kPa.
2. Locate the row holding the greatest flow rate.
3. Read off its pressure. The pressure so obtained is 430.0 kPa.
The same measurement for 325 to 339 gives 336.0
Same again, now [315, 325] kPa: 316.0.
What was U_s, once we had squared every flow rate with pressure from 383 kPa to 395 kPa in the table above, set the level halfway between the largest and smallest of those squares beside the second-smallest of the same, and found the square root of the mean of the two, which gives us 407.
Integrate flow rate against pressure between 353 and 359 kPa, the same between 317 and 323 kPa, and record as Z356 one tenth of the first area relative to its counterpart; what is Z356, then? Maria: 0.099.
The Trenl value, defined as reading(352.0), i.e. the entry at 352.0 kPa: 415.3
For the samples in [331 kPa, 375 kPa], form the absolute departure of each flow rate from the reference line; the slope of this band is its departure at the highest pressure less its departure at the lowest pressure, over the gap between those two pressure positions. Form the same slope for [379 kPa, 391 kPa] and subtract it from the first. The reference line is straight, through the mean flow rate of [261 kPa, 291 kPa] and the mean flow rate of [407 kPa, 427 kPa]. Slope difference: 4.0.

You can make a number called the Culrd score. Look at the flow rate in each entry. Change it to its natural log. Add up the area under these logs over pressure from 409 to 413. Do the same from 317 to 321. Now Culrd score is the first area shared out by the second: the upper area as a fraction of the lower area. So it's 1.00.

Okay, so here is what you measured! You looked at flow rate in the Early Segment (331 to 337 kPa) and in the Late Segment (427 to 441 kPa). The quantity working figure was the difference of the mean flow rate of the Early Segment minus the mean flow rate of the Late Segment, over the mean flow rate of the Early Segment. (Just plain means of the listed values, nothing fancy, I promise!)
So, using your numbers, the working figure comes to -0.18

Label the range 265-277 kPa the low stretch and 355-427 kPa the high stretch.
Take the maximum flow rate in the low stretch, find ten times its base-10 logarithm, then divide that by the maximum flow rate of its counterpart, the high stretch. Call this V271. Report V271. 0.0497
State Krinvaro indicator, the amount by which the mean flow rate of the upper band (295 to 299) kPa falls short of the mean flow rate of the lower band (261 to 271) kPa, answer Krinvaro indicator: -17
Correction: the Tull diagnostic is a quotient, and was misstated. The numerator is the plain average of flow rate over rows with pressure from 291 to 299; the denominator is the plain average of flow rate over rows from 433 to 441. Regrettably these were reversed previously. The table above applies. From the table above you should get 0.87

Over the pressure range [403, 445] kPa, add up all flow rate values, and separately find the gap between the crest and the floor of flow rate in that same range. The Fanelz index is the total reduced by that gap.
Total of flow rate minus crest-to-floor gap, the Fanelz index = 9615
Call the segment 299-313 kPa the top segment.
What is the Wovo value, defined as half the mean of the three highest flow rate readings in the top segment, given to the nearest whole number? 211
